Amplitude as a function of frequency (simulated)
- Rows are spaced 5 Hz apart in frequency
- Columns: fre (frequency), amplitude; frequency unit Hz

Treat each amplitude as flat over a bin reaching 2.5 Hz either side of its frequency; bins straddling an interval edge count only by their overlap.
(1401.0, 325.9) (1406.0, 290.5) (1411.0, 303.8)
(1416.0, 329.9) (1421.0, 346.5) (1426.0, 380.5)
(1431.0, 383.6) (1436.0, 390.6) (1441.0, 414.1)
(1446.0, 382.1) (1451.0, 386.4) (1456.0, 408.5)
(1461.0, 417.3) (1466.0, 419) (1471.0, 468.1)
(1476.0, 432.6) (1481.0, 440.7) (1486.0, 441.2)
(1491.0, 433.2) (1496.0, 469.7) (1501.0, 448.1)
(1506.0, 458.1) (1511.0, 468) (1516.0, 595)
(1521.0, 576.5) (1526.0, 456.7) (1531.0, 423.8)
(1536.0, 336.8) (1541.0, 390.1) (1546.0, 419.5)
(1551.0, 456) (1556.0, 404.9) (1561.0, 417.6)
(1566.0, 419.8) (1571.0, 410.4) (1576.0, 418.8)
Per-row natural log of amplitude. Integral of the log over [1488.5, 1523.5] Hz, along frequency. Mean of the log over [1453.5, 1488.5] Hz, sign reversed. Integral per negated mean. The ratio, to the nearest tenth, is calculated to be -35.7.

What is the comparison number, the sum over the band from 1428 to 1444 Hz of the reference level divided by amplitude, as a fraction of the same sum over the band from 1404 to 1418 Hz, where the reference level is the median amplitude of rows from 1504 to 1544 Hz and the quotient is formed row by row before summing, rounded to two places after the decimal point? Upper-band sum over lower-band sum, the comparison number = 0.78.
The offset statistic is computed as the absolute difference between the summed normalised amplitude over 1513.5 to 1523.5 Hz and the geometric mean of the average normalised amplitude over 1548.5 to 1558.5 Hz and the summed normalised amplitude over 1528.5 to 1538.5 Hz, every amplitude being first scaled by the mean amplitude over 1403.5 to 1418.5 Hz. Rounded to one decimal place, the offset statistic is 1.9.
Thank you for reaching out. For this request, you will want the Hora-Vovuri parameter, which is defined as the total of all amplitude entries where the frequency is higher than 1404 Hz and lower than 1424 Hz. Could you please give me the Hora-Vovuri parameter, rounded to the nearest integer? 1271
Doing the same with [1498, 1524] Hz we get 2546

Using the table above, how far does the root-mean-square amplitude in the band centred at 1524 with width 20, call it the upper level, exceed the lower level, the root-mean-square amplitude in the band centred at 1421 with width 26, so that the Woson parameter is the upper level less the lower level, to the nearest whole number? 168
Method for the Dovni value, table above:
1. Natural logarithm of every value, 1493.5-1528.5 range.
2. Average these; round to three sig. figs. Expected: 6.20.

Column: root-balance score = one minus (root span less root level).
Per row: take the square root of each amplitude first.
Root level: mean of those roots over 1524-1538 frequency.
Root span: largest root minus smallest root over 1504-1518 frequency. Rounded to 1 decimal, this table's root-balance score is 18.1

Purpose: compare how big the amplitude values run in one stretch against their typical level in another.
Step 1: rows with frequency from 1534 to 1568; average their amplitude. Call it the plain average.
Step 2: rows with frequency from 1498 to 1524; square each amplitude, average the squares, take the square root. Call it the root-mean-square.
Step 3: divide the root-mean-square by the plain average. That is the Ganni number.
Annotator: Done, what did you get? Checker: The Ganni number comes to 1.3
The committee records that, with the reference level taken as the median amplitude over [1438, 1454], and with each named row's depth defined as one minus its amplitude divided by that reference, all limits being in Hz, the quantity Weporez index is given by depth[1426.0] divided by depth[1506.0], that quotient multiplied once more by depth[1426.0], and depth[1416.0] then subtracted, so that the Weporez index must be -0.15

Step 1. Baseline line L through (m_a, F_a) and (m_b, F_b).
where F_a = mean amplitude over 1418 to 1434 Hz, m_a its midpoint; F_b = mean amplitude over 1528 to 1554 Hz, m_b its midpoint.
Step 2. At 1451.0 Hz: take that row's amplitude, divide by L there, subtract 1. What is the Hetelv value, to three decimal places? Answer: 0.023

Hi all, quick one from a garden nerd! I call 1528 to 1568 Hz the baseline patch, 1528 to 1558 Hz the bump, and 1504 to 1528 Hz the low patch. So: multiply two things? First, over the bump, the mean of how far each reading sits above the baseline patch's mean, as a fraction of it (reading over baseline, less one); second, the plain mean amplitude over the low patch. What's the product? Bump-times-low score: -4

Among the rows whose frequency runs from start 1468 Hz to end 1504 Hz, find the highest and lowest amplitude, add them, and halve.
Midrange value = 451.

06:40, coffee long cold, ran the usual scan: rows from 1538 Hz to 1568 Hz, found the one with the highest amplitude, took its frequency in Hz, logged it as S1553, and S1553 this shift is 1551.0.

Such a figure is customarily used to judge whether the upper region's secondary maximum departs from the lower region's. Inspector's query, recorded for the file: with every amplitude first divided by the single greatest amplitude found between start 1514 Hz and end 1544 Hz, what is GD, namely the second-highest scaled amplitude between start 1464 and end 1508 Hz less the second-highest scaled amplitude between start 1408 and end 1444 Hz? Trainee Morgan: 0.13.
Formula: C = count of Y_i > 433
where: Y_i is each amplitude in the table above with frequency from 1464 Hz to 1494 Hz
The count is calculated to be 4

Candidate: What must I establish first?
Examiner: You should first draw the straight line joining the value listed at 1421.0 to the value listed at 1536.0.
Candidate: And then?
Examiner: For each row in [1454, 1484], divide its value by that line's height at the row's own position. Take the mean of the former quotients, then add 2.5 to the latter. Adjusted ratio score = 3.76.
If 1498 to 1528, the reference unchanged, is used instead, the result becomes 3.98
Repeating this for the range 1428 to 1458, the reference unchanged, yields 3.64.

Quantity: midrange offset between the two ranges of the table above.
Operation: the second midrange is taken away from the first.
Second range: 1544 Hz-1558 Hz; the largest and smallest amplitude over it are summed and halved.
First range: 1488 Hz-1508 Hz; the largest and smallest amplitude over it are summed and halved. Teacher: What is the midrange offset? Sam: 21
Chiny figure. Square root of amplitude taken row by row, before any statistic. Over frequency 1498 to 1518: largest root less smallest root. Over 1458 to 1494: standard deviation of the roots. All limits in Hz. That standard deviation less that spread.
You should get -2.8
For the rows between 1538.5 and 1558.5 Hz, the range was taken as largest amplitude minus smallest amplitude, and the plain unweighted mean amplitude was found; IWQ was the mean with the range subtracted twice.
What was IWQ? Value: 286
